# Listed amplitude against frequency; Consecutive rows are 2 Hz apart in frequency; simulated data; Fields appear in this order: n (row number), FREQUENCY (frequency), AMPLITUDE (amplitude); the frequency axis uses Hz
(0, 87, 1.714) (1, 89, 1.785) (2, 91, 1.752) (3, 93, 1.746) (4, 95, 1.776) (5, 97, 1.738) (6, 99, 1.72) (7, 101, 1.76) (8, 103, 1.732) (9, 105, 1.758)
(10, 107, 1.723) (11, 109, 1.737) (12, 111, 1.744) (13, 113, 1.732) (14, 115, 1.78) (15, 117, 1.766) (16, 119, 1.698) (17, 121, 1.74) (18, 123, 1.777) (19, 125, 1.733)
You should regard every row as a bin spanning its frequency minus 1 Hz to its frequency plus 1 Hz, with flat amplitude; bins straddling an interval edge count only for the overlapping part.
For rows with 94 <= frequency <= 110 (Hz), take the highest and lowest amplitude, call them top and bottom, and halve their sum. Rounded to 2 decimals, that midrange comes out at 1.75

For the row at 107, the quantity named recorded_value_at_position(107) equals 1.723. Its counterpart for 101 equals 1.76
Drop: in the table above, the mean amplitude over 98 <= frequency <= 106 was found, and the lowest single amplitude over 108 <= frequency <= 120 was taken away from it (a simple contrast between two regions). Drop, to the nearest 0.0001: 0.0445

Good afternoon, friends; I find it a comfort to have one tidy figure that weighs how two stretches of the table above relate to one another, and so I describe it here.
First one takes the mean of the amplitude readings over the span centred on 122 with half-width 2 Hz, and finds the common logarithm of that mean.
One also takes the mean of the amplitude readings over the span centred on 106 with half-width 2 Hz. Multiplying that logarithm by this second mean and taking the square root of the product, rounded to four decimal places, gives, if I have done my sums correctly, 0.6532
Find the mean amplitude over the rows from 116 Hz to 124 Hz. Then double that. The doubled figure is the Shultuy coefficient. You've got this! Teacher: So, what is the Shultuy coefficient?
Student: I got 3.49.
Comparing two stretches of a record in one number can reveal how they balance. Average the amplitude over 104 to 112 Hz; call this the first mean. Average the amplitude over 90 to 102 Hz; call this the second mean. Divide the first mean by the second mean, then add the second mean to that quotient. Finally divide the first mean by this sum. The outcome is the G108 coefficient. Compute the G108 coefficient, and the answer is 0.634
